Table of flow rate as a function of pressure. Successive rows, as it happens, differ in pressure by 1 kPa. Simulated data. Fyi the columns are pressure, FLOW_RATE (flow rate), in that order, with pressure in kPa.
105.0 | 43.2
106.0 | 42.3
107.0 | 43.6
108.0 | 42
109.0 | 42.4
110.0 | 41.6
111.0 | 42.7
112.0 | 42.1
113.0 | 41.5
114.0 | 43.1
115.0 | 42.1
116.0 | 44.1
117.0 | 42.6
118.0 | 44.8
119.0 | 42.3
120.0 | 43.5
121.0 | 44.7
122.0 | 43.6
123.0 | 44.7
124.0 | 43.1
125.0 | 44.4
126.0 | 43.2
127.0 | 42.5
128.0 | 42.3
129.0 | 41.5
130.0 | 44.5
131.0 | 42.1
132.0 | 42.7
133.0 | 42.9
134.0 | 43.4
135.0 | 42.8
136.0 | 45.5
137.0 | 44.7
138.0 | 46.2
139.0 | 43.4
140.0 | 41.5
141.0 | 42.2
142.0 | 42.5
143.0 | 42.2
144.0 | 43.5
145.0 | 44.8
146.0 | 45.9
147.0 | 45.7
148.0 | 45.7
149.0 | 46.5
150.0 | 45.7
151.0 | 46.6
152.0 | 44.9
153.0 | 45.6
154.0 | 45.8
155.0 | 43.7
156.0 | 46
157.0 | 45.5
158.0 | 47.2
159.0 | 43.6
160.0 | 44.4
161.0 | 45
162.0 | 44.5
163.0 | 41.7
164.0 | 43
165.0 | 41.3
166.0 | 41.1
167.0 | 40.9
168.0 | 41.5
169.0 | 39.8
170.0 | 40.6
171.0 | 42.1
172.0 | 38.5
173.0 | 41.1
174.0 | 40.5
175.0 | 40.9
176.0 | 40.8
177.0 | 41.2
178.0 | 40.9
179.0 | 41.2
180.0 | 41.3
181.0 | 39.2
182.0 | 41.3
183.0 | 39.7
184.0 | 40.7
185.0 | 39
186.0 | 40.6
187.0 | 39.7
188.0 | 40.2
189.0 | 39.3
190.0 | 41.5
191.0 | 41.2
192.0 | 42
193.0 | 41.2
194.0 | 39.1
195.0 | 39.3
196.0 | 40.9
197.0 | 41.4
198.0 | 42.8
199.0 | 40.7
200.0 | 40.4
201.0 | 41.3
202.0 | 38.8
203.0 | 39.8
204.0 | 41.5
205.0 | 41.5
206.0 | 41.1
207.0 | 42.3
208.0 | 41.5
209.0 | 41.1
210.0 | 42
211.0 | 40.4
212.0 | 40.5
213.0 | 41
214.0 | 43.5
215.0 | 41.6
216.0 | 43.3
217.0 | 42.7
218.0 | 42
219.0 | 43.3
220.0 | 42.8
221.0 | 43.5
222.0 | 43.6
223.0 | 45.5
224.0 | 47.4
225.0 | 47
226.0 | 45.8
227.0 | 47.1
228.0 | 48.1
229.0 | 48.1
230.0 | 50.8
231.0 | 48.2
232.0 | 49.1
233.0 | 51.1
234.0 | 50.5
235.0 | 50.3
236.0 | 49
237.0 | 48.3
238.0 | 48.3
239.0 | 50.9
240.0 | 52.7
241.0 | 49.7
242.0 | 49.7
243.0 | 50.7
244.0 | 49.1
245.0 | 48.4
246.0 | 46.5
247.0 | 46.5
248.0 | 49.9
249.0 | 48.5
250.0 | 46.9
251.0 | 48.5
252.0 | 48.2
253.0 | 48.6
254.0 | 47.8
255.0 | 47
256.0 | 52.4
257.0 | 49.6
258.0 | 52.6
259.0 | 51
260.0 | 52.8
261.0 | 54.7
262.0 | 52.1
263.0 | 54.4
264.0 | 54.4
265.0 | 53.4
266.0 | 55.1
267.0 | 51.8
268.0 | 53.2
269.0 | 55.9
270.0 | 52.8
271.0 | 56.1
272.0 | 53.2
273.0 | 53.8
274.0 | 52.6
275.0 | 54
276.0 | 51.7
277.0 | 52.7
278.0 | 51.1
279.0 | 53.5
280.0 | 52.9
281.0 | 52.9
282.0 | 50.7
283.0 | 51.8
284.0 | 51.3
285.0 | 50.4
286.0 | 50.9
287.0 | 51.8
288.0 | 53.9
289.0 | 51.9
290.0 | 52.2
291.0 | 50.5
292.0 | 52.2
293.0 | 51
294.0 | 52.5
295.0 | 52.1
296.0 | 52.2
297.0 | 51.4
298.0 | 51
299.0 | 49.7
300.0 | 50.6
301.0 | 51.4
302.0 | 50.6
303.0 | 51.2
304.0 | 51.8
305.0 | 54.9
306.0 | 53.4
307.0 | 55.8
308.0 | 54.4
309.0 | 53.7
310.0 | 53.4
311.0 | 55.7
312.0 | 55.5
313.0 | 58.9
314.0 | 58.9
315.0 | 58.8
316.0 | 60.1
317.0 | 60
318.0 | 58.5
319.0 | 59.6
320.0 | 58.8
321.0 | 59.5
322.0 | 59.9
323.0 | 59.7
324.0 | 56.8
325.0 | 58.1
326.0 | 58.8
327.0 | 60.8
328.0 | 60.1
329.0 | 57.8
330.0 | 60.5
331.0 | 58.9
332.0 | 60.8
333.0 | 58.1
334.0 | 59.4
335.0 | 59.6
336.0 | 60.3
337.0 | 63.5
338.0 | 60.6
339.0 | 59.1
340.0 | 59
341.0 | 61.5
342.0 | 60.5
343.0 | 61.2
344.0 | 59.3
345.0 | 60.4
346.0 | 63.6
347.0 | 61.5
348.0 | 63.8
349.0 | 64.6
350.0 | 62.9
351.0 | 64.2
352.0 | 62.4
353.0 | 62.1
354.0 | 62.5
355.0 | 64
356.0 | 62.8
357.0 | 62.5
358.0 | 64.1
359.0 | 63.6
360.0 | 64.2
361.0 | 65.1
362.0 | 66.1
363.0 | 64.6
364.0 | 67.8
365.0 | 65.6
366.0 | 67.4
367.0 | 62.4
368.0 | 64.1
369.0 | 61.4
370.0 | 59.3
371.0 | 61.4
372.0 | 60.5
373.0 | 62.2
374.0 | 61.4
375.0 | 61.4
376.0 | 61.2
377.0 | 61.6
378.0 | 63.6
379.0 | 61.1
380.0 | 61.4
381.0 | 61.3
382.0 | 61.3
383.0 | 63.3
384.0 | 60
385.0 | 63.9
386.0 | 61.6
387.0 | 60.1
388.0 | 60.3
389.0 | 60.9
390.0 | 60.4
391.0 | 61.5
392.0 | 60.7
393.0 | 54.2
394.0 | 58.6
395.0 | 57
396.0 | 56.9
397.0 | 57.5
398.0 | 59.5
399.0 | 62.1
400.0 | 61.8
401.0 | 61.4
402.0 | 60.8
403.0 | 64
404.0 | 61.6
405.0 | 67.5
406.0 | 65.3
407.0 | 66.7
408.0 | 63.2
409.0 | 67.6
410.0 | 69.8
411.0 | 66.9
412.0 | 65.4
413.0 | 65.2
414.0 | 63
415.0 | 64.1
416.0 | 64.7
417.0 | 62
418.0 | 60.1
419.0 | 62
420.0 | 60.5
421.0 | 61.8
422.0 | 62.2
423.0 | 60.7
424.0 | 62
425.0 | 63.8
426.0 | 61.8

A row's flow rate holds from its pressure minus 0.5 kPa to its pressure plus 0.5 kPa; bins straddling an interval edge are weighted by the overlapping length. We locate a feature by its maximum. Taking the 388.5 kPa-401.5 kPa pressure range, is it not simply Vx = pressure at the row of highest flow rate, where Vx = 399.0 kPa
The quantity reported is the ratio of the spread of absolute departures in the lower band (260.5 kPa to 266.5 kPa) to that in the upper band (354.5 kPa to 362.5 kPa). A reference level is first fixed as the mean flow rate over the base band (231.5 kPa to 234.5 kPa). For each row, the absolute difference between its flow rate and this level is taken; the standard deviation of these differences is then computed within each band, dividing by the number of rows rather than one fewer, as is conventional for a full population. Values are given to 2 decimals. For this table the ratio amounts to 0.92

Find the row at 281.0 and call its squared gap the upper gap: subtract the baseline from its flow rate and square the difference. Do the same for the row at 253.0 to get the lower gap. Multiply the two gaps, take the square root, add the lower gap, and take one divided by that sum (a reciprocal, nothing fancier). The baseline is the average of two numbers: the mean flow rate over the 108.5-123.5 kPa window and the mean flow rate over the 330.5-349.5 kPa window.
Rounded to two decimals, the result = 0.07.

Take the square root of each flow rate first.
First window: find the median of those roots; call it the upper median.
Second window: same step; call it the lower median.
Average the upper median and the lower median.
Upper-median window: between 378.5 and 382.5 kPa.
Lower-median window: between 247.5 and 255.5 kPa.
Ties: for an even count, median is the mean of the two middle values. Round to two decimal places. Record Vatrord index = 7.39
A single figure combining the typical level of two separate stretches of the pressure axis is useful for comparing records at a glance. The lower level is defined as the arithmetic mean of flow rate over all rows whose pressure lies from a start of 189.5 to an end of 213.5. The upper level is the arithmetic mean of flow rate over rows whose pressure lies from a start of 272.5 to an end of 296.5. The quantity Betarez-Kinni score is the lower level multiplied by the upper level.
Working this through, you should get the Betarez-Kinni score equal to 2135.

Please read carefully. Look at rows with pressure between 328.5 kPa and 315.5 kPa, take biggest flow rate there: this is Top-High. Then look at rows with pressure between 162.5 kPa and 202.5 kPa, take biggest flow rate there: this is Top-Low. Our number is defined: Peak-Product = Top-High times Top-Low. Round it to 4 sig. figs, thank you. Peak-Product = 2614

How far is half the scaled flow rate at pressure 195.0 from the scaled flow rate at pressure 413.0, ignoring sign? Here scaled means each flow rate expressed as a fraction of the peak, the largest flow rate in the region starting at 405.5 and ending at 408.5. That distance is 0.68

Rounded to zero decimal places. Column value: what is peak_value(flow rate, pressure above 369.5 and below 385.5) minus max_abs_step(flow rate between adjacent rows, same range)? 60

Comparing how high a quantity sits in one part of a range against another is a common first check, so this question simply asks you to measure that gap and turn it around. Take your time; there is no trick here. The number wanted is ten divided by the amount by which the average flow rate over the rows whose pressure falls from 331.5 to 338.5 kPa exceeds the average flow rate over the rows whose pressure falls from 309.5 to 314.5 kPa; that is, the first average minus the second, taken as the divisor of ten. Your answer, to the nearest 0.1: 2.6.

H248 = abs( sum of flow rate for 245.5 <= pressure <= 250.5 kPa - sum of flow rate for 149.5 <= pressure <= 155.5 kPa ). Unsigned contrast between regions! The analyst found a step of 34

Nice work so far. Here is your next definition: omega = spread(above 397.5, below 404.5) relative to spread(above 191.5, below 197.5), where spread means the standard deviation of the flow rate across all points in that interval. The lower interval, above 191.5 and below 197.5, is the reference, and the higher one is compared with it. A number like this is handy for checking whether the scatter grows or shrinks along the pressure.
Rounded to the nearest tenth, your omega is 1.2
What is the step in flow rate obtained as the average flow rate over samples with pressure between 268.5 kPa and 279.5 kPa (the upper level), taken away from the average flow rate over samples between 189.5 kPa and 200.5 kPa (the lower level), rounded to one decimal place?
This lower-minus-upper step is -12.4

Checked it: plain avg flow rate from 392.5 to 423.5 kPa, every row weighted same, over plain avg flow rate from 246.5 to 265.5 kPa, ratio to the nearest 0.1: 1.2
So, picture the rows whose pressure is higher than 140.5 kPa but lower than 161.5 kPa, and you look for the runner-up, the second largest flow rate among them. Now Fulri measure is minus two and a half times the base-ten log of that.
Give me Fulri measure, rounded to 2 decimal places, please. -4.17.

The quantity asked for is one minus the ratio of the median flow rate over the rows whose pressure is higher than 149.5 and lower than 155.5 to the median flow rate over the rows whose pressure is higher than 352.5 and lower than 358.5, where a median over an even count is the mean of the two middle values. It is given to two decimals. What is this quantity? 0.27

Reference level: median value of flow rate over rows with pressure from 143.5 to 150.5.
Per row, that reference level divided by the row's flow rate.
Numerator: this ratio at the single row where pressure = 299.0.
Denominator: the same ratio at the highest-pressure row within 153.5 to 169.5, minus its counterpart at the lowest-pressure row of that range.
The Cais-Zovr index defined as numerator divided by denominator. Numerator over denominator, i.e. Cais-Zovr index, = 6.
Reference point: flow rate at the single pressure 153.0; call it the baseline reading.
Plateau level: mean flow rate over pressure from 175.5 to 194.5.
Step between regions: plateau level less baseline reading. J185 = -5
